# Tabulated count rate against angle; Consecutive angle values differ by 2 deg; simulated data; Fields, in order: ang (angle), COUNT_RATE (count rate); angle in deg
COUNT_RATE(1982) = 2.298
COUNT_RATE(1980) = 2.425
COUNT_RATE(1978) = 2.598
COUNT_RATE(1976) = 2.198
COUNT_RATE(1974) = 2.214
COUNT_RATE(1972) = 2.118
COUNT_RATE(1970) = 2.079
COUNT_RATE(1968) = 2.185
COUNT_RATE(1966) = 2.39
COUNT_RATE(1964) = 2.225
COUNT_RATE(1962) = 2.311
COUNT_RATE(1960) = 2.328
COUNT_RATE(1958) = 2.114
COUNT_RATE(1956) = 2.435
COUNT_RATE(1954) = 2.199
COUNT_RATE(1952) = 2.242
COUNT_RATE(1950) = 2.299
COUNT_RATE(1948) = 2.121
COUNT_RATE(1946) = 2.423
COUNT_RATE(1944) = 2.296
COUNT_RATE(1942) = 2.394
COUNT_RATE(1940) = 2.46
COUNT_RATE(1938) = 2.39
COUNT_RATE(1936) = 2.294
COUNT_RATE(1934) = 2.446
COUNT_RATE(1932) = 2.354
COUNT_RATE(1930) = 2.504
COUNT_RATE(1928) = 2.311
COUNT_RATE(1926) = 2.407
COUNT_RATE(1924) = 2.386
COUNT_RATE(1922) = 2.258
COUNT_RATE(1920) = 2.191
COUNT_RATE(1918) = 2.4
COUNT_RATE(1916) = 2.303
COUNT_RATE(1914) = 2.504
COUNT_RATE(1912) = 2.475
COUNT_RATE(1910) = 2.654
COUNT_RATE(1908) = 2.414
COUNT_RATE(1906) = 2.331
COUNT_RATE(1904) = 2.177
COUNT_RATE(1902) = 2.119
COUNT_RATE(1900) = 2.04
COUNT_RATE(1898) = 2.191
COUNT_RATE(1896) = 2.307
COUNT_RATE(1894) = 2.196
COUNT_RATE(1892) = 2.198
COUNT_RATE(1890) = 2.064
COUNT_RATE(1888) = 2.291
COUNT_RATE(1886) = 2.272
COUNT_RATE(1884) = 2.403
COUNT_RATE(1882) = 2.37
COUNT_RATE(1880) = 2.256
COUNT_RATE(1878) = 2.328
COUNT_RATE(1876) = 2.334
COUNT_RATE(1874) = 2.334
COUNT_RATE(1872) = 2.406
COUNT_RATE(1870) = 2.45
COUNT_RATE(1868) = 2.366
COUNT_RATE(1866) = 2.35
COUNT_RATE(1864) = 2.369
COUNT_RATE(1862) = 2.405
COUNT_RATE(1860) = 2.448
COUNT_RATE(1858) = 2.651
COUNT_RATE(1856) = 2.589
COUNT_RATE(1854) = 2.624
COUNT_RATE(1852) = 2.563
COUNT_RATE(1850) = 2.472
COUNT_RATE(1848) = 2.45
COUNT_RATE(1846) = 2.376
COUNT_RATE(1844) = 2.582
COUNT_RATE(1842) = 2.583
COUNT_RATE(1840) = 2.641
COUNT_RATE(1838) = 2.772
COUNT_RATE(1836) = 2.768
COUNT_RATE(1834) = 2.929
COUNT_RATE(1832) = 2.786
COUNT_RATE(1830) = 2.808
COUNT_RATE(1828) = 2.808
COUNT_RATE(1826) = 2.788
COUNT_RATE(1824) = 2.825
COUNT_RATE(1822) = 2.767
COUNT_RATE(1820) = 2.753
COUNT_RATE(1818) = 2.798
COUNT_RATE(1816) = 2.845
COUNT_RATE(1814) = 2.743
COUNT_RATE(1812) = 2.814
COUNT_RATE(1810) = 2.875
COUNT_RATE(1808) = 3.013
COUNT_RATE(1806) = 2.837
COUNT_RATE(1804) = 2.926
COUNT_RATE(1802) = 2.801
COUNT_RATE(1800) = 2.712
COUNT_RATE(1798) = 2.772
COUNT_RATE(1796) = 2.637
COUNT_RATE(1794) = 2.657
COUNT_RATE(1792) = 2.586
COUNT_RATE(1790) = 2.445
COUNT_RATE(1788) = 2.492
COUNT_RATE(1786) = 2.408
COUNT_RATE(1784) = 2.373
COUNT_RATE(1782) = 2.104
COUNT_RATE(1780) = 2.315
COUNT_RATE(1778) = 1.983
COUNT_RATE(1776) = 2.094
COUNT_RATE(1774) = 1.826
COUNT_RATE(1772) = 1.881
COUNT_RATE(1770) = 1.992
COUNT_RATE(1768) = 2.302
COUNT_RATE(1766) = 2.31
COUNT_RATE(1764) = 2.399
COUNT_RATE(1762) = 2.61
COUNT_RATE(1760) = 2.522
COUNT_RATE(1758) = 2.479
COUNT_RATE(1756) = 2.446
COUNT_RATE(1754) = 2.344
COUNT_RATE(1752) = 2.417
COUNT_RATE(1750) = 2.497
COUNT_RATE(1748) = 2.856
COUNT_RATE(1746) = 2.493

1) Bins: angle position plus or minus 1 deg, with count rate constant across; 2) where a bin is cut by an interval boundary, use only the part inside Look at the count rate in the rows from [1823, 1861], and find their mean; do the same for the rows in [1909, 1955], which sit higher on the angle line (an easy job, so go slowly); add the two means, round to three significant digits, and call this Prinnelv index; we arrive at 5.02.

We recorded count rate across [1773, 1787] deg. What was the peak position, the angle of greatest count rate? 1786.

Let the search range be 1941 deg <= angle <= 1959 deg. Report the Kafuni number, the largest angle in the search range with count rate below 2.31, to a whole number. 1958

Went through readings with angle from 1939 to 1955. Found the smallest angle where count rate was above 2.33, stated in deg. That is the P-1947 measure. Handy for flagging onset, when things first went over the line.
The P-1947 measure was 1940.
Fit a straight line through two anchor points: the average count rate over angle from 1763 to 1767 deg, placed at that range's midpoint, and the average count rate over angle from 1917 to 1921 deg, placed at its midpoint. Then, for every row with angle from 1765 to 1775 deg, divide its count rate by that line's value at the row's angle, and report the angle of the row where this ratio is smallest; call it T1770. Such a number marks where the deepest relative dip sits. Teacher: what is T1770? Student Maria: 1774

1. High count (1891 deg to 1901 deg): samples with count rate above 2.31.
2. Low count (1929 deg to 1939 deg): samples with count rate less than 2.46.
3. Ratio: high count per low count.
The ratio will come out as 0.0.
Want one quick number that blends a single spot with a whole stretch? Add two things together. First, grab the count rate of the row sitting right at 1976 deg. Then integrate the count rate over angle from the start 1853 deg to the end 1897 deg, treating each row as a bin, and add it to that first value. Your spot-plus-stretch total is 106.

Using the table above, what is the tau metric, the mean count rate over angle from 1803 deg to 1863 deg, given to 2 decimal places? 2.71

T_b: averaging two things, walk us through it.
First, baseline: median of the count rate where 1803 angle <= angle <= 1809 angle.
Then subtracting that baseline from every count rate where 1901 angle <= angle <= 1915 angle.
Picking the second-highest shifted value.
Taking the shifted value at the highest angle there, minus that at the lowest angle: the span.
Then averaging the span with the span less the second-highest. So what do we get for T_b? 0.60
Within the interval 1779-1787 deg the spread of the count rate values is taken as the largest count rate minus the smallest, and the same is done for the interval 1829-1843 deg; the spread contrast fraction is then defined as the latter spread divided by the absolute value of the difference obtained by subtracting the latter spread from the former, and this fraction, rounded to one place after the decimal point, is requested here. 8.2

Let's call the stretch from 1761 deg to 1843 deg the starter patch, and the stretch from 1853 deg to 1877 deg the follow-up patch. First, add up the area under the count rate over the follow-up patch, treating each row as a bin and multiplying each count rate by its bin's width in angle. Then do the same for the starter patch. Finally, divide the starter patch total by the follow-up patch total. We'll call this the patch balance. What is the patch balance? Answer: 3.61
